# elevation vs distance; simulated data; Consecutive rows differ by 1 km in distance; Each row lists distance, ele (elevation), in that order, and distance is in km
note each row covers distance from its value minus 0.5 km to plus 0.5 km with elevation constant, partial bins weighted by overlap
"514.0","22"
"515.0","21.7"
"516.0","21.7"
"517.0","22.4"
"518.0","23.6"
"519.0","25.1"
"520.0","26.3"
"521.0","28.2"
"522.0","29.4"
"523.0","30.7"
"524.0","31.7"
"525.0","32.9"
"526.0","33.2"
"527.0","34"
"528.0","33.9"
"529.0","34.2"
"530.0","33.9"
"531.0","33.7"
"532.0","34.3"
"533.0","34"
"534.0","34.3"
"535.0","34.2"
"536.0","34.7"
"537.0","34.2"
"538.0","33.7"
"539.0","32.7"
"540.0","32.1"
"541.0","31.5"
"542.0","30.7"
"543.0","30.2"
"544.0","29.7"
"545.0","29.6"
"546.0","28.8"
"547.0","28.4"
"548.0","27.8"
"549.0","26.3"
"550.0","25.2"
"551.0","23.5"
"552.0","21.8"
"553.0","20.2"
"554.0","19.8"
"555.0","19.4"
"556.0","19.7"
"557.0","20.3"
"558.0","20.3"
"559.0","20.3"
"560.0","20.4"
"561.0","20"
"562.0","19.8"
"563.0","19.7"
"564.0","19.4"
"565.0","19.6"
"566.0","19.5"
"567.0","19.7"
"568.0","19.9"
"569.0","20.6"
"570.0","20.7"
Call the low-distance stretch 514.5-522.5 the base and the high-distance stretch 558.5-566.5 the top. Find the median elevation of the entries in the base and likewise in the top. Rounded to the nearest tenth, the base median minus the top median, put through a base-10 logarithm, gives 0.7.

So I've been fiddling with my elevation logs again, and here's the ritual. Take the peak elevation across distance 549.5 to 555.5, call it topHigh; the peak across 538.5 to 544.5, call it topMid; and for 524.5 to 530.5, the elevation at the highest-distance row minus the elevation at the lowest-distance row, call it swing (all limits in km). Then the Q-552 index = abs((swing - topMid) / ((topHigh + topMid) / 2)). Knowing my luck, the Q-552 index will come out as 1.09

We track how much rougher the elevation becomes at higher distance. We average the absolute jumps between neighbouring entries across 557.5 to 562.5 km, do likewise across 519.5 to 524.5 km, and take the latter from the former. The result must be -1.2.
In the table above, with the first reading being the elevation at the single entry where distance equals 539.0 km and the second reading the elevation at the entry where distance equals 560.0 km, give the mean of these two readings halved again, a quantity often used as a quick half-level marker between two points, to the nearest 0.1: 13.3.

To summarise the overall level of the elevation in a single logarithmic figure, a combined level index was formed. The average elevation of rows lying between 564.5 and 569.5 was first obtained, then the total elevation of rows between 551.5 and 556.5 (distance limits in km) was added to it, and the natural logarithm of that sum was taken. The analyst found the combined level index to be 4.79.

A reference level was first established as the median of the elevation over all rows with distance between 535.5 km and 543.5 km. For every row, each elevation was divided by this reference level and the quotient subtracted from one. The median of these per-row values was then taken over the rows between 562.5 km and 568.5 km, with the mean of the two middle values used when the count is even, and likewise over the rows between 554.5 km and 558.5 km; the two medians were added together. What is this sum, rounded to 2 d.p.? 0.78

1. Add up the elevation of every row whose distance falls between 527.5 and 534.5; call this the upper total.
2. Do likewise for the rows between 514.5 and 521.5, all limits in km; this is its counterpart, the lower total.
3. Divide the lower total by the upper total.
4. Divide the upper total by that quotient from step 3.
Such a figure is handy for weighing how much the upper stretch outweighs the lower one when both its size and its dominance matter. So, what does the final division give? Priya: 336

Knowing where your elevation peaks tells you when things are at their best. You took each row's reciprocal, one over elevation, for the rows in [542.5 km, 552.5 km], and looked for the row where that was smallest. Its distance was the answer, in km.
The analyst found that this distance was 543.0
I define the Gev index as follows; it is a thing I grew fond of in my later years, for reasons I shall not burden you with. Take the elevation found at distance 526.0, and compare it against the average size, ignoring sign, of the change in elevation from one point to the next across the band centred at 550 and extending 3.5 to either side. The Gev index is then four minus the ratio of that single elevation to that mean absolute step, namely -20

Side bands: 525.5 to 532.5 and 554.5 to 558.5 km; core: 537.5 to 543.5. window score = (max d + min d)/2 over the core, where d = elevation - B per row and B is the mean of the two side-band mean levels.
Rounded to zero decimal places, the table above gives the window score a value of 5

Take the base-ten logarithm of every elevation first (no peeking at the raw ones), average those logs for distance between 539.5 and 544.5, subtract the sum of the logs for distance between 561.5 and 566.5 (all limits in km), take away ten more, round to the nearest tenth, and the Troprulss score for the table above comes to -15.0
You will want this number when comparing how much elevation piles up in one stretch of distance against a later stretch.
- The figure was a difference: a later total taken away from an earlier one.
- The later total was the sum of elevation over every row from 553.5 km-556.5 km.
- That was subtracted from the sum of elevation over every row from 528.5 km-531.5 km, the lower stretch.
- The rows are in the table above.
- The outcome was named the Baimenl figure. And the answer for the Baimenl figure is 43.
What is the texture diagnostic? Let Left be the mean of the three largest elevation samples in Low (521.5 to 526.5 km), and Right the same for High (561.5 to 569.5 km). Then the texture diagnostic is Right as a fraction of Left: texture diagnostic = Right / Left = 0.62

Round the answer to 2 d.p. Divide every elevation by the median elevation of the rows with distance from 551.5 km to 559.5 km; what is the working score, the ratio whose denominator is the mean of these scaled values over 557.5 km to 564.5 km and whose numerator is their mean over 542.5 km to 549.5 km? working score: 1.44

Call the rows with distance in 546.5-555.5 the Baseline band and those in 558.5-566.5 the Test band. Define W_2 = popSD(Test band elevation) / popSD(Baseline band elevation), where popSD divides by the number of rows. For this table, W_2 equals 0.10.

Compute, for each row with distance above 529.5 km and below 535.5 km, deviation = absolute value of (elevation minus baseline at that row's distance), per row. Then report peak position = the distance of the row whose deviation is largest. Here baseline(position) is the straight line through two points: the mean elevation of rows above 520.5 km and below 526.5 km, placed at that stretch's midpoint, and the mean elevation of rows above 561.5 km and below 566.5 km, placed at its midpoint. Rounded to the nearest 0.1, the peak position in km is 535.0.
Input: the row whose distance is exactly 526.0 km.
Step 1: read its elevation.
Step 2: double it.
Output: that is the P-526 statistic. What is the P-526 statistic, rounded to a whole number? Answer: 66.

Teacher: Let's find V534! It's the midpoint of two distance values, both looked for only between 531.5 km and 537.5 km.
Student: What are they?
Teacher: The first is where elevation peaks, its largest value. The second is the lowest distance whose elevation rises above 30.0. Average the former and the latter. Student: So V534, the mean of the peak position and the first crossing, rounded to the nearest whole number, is 534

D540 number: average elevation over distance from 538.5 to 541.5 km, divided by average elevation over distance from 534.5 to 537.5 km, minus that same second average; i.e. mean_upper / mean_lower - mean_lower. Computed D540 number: -33.4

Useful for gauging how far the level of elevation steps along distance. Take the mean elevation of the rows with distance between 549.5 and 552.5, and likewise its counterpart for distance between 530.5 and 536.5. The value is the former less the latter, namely -11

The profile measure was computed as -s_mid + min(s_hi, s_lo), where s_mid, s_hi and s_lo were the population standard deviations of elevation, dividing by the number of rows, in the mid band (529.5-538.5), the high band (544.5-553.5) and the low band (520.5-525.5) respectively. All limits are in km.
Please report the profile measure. 1.4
